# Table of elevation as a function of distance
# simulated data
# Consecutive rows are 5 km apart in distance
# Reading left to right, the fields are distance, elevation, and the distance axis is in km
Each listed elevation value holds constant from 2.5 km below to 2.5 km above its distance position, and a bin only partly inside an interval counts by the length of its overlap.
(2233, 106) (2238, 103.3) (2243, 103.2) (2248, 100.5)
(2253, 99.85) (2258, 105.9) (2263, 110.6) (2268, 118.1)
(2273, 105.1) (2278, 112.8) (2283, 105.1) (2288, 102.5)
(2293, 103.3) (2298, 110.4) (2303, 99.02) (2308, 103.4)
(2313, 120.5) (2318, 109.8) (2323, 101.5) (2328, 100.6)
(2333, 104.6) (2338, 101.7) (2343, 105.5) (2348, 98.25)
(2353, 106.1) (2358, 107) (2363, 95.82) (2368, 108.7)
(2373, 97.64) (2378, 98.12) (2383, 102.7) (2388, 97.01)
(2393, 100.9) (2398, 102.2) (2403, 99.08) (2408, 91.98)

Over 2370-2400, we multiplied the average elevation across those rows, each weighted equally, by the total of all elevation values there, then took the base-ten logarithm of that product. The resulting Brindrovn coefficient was 4.78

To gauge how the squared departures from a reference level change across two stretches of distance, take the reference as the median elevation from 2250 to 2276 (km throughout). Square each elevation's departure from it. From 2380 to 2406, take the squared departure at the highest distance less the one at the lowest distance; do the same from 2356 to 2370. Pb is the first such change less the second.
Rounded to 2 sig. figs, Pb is 30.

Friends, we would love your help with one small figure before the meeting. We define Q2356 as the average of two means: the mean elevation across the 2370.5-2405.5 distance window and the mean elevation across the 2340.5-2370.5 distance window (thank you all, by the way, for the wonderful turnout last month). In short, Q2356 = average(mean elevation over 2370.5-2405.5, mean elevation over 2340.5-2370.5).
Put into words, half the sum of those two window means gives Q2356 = 102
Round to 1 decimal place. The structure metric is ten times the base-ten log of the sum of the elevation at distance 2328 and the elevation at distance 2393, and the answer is 23.0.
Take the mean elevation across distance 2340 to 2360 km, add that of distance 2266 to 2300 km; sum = 212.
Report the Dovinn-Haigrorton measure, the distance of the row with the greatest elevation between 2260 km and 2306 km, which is 2268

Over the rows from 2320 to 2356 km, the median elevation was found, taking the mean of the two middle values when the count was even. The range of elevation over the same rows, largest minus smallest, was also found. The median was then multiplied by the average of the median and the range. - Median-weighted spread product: 5571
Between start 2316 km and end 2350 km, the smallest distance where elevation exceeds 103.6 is 2318 km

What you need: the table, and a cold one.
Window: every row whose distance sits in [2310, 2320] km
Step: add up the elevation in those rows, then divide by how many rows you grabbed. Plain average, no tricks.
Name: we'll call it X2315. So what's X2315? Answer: 115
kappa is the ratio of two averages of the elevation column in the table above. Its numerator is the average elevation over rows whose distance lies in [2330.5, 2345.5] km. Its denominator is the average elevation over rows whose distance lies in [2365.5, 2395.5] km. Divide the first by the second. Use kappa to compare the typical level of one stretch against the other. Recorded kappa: 1.03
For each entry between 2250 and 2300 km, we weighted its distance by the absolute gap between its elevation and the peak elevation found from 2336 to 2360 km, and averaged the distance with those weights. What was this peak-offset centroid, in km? 2273.5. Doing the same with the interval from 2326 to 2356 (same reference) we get 2339.3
